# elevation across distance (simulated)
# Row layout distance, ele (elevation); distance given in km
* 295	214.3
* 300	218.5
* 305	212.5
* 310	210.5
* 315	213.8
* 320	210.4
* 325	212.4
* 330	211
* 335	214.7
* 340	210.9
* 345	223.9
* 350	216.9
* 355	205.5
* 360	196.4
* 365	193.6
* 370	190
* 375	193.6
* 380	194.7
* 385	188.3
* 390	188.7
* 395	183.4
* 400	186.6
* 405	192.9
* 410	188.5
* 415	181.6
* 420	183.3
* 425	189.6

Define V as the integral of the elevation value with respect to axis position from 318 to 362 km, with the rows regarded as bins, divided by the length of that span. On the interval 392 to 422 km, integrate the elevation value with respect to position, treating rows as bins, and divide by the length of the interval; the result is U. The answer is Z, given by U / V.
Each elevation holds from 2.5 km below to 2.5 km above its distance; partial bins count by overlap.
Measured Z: 0.88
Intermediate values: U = 186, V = 212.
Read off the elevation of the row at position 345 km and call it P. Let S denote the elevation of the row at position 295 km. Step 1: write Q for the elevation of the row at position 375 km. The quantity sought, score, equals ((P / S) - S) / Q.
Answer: -1.10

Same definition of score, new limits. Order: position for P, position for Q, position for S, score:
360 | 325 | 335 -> -1.01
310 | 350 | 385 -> -0.86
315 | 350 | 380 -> -0.89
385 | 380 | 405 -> -0.99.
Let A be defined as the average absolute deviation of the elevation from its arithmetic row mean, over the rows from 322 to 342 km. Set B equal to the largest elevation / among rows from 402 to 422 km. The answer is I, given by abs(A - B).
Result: 192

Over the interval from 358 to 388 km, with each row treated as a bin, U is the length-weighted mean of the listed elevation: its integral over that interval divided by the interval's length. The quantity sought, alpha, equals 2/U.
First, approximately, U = 193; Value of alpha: 0.0104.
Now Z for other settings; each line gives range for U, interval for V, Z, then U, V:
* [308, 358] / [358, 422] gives 1.12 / 213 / 189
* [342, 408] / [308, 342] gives 0.93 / 197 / 212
